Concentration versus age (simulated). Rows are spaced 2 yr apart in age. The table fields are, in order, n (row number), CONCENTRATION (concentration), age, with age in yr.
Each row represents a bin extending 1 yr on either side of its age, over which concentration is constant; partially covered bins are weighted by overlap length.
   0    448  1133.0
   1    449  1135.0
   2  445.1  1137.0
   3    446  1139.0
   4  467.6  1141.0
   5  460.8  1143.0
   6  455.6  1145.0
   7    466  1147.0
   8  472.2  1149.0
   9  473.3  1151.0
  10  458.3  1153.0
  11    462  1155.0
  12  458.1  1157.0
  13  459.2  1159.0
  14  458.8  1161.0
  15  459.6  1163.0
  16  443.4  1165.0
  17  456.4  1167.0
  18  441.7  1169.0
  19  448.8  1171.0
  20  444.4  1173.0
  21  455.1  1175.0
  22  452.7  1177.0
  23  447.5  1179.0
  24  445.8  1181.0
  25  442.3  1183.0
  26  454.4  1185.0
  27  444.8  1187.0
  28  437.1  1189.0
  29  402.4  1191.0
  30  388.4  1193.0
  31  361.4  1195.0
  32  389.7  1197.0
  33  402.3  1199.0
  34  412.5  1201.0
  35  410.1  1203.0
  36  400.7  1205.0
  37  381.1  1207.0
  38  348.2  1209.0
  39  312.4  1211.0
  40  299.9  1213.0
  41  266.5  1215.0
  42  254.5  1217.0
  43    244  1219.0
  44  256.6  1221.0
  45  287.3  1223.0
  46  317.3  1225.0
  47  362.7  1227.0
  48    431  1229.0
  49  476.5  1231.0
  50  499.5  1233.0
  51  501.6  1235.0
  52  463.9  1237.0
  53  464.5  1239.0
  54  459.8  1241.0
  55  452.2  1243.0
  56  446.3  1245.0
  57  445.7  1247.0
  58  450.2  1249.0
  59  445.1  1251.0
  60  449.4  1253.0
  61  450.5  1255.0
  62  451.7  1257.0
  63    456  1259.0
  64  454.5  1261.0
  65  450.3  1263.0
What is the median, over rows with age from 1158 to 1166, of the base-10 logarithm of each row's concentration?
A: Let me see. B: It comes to 2.662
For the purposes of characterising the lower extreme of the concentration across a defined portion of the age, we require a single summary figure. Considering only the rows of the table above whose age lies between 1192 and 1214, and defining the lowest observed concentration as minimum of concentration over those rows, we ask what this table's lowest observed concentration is 299.9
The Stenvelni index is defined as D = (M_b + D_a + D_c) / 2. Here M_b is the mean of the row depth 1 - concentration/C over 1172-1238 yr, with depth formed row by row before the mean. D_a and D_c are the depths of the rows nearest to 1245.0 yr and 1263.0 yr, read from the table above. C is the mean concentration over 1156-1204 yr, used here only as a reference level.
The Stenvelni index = 0.02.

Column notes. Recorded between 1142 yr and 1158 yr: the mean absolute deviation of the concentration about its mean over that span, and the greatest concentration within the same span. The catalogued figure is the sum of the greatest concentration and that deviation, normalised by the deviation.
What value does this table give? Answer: 88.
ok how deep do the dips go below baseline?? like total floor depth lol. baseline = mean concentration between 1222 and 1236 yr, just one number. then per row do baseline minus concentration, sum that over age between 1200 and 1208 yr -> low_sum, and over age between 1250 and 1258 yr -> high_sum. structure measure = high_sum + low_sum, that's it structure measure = -114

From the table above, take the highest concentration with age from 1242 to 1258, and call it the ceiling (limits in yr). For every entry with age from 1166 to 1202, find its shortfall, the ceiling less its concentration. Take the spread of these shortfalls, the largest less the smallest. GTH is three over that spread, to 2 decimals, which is 0.03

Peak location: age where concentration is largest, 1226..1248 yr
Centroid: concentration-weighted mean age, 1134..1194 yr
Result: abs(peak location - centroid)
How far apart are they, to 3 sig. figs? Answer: 71.4 yr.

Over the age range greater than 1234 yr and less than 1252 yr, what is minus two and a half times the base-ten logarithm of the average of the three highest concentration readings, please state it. -6.70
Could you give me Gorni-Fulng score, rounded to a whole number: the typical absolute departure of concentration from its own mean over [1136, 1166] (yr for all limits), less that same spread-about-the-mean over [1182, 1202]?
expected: -18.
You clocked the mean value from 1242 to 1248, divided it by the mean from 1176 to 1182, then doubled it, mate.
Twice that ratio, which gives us 2.00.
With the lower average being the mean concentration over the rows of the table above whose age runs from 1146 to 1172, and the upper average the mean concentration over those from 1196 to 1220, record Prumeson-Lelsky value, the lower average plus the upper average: 802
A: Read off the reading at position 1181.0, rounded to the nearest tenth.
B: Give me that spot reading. 445.8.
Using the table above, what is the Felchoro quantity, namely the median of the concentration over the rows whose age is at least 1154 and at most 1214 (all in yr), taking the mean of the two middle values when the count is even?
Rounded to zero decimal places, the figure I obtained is 443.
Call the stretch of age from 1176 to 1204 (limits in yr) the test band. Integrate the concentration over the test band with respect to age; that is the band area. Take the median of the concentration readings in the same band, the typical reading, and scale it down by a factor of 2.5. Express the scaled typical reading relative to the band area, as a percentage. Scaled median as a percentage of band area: 1.4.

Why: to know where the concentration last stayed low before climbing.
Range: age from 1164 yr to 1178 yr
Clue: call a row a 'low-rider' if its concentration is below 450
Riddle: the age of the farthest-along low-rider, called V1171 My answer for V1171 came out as 1173.0 yr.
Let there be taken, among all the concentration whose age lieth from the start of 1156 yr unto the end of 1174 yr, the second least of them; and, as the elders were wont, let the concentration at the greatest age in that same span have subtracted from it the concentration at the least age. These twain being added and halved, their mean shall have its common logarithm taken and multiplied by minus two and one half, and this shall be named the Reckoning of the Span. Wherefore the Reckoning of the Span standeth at -5.83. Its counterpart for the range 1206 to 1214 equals -5.16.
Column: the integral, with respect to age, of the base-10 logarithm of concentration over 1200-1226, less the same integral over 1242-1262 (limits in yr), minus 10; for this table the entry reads 2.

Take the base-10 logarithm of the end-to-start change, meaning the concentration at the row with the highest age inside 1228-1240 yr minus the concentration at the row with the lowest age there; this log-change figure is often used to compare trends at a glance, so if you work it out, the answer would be 1.5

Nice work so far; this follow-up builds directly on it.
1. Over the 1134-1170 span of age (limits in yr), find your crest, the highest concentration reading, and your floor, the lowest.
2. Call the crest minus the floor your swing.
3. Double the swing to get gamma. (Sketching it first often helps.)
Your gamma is 63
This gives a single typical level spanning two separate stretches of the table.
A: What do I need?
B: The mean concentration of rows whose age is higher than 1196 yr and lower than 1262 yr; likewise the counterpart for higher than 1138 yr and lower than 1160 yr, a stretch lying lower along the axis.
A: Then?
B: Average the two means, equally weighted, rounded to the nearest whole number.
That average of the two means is 430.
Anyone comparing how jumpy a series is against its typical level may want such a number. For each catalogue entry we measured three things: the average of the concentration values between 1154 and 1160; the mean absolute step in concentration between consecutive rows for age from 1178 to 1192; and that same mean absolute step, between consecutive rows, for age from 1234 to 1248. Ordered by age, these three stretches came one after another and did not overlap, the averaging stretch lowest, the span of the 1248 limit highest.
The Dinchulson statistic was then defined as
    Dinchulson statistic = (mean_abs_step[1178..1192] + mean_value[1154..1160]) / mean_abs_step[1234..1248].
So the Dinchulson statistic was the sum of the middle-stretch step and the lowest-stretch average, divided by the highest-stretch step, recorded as 50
